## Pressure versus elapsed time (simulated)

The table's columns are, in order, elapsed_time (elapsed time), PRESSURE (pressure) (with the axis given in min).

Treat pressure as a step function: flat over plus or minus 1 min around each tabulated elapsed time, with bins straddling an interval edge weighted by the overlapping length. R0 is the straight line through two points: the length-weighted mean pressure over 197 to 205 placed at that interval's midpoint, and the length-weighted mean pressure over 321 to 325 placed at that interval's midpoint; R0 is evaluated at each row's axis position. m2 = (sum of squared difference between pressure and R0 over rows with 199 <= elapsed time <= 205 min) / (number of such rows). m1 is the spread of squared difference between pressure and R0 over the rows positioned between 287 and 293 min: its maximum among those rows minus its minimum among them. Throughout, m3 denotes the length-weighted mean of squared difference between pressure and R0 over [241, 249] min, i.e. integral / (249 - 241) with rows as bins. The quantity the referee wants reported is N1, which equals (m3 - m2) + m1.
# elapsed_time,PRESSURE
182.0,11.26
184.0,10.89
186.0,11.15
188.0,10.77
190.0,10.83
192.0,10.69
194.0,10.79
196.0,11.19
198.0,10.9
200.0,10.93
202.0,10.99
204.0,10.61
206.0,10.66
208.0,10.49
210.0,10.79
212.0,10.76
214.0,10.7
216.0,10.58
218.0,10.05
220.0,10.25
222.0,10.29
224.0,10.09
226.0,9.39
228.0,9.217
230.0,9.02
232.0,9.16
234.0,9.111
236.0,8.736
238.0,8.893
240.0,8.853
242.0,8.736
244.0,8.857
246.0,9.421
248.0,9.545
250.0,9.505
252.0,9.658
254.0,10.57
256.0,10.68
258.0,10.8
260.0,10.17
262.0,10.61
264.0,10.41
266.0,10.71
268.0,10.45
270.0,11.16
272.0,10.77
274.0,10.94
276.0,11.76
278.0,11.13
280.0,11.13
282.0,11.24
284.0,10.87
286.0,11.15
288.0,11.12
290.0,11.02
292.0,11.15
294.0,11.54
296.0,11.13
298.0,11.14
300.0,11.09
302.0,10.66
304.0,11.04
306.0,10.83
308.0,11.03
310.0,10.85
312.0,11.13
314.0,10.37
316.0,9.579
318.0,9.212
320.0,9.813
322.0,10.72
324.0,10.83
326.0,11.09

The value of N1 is 3.0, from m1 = 0.076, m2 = 0.0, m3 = 2.97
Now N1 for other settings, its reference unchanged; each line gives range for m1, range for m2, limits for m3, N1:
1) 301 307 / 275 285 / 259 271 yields -0.1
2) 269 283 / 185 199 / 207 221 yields 1.0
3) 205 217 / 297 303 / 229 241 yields 3.6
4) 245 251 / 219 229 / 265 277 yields -0.7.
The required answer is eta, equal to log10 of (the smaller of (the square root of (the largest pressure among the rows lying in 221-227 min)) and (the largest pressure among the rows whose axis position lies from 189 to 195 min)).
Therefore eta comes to 0.506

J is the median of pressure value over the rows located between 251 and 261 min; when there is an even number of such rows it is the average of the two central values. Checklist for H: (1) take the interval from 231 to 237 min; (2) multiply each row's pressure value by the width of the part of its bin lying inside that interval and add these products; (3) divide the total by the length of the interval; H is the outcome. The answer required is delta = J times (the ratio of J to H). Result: 12.4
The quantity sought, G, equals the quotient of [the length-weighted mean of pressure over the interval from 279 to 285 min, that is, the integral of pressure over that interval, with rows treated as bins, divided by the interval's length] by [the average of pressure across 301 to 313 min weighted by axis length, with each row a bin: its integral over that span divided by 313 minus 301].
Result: 1.01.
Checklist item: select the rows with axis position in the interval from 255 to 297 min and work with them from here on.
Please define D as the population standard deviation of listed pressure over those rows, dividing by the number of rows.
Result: 0.4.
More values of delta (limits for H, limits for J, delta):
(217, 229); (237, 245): 7.9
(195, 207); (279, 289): 11.4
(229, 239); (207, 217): 12.7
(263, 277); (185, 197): 10.7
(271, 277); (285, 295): 11.1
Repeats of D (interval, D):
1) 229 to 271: 0.8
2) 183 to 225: 0.3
